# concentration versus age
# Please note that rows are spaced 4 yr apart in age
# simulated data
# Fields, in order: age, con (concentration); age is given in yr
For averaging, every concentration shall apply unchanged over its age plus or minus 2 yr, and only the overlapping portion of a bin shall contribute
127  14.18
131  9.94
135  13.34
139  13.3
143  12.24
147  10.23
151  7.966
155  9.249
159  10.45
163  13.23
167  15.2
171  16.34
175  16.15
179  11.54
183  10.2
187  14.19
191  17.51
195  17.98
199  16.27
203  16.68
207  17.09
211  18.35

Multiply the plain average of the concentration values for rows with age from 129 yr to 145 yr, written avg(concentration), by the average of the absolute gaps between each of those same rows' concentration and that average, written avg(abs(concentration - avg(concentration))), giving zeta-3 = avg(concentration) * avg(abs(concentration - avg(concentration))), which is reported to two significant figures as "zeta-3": 14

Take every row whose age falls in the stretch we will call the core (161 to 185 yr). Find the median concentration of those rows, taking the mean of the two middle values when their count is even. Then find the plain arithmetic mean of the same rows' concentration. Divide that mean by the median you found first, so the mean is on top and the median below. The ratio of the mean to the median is 0.97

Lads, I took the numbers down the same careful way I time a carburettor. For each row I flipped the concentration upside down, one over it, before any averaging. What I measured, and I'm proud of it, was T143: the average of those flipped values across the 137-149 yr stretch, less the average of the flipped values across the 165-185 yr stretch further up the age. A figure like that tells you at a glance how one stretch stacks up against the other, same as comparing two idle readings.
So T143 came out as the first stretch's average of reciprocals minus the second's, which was 0.01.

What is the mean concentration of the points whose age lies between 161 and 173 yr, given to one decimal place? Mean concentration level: 14.9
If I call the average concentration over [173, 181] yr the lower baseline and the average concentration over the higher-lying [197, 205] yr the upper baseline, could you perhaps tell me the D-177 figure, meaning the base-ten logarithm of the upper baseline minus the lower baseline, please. 0.42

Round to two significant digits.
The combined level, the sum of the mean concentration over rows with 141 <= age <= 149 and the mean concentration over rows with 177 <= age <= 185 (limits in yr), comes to 22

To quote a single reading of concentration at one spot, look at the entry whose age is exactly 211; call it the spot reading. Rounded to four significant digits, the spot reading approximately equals 18.35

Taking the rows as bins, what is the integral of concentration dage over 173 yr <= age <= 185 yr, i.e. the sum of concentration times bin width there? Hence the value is 152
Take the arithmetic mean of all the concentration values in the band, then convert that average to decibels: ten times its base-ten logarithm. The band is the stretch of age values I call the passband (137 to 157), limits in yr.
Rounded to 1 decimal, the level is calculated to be 10.3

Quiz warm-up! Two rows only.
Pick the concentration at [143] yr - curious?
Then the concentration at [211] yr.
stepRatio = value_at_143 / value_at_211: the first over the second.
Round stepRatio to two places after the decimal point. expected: 0.67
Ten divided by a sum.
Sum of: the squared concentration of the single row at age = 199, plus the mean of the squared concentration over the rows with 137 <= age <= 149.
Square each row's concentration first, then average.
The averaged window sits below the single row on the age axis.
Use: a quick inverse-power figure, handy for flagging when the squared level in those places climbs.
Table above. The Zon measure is 0.0245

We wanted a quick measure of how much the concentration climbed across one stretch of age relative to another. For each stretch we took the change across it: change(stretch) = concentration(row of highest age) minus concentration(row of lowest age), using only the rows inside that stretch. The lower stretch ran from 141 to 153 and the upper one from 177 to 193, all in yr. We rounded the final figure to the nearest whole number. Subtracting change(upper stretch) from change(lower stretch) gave -10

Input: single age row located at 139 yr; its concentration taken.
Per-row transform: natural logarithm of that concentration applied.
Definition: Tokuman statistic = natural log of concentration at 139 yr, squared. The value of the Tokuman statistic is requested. 6.7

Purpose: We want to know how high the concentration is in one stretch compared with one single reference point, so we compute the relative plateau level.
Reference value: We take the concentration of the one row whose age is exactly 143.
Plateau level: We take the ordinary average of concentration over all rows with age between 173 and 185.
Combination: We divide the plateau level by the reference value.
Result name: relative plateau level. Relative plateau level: 1.03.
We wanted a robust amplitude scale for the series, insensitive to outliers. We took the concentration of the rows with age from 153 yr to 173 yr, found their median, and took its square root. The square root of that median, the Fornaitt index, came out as 3.64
